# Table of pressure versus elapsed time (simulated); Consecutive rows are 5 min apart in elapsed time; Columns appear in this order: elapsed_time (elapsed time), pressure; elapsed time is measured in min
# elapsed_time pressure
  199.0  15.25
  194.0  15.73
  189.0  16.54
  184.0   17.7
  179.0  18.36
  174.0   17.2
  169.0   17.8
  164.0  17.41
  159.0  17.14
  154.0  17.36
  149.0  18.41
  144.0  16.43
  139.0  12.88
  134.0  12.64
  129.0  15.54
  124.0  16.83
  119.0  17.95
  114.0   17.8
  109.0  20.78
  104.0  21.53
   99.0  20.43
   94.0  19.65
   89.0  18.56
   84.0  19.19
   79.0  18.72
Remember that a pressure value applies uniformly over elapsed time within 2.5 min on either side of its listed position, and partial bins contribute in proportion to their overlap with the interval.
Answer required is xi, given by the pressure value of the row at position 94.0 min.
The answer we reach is 19.65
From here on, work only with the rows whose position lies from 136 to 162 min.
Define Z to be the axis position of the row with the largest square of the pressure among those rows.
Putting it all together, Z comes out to 149.0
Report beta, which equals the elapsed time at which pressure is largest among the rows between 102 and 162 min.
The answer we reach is 104.0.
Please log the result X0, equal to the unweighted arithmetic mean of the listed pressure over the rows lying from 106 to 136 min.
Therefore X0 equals 16.9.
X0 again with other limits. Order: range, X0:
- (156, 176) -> 17.4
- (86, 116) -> 19.8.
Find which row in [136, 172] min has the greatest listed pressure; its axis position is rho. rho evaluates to 149.0 min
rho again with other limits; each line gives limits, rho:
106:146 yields 109.0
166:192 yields 179.0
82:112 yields 104.0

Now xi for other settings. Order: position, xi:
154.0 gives 17.36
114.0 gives 17.8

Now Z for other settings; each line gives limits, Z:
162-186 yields 179.0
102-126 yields 104.0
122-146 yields 124.0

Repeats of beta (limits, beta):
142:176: 149.0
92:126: 104.0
